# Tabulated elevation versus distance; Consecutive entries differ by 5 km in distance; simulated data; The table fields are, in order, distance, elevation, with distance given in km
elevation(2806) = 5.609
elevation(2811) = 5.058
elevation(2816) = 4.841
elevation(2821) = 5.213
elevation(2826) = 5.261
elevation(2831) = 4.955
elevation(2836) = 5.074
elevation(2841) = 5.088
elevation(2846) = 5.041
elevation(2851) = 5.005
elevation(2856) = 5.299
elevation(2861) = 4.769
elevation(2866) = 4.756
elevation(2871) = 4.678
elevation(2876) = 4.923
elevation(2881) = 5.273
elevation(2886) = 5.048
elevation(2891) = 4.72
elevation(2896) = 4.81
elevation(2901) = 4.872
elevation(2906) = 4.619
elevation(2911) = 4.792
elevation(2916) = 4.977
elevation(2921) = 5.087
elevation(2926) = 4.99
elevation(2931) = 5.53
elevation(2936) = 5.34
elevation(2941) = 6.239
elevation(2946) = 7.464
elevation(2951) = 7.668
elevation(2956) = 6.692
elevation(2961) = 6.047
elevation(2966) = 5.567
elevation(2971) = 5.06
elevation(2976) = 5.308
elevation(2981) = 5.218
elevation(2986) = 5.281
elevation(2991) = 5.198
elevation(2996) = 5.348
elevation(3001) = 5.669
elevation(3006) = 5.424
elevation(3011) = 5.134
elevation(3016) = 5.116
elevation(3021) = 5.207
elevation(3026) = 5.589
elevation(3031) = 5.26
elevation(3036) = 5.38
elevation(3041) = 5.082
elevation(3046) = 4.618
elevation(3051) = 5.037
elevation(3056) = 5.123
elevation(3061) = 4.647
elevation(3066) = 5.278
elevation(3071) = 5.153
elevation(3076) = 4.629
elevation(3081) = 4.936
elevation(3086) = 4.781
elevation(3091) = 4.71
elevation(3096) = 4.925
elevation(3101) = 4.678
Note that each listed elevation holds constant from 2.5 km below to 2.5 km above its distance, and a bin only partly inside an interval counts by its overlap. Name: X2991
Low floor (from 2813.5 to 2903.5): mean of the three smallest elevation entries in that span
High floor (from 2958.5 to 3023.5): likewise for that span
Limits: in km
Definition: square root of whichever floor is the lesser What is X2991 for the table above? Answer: 2.17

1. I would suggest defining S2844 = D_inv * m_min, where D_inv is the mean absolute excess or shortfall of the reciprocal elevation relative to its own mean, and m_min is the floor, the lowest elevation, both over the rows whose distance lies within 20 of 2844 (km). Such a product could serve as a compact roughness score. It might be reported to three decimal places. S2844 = 0.022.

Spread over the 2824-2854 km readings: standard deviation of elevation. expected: 0.10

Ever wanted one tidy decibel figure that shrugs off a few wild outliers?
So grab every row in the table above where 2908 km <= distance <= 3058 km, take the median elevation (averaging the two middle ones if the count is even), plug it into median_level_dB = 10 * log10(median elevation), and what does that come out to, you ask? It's 7.22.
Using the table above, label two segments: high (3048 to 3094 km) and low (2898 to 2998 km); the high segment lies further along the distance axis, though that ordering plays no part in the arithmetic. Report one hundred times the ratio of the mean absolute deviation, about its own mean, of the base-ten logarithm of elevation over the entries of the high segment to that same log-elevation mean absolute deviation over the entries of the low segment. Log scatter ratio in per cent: 39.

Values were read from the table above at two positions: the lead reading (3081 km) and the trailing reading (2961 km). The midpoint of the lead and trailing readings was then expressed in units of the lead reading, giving 1.11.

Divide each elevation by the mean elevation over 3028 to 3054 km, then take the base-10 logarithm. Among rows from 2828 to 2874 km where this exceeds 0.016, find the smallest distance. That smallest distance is 2856 km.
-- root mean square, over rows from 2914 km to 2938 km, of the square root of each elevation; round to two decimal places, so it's 2.28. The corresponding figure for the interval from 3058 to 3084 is 2.22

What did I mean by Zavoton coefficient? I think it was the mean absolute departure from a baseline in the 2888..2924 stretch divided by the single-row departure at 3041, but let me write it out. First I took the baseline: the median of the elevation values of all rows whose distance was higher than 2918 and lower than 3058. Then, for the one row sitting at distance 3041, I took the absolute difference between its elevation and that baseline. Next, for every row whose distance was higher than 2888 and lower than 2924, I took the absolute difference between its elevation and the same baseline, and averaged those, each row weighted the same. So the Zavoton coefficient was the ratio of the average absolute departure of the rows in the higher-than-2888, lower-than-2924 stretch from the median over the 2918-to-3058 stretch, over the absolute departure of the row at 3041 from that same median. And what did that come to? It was 2.1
